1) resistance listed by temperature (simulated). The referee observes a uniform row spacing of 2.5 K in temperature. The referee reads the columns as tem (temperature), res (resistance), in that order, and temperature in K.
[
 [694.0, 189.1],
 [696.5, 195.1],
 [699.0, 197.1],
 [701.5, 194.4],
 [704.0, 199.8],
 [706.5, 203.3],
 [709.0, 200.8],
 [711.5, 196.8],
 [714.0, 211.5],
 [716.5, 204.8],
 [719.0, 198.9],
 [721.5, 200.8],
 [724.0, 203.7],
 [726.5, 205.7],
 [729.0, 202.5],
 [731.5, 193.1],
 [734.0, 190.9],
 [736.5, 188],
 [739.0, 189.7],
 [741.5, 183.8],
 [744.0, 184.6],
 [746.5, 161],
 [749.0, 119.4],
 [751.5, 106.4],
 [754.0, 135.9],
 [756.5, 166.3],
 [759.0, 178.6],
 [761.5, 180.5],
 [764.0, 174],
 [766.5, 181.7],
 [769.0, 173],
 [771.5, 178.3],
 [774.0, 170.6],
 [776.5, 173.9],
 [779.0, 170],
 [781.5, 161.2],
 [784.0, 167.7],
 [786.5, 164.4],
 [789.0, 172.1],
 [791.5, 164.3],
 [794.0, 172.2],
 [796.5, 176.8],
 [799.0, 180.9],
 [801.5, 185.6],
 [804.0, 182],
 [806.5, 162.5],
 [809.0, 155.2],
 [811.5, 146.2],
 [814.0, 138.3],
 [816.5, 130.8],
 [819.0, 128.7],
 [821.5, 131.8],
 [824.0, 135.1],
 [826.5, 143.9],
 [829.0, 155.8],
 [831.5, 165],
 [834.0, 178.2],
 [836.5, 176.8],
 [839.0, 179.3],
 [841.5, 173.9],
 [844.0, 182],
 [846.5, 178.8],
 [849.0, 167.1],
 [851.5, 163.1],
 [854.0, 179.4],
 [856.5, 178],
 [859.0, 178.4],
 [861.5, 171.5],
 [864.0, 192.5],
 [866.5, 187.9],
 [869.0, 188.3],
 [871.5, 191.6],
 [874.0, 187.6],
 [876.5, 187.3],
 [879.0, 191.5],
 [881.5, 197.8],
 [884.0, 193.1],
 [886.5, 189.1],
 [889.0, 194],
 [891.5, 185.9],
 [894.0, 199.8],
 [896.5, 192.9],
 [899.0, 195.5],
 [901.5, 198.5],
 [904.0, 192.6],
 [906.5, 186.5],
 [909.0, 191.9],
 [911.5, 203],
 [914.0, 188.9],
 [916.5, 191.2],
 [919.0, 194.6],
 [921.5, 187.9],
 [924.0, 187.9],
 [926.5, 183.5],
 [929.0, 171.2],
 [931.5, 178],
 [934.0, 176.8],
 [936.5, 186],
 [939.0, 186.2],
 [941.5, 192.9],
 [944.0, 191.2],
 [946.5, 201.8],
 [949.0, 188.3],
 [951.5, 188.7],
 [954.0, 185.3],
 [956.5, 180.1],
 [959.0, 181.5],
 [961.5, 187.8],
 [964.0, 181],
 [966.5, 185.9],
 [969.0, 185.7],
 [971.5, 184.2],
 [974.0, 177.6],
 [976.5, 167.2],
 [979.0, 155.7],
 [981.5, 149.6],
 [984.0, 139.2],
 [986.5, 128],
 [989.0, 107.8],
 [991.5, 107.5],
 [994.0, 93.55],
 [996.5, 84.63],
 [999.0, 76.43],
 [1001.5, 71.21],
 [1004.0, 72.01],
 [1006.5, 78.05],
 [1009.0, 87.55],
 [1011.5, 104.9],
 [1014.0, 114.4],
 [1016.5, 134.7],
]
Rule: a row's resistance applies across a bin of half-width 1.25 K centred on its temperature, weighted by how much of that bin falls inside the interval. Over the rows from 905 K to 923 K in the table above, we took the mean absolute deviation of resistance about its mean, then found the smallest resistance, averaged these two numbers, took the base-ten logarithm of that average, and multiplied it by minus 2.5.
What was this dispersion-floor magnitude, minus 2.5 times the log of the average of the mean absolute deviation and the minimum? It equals -4.95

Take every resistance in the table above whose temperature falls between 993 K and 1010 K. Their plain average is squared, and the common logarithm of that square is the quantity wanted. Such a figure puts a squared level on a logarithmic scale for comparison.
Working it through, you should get 3.81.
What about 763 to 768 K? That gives 4.50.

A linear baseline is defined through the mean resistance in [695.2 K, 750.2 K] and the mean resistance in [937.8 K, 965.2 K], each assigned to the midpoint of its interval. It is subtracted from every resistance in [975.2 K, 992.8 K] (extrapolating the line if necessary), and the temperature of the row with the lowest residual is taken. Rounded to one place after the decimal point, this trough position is 991.5 K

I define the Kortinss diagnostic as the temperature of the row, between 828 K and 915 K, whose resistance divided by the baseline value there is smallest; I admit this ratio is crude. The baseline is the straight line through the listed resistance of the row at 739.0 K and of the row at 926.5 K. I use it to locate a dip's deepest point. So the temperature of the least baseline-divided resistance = 829.0 K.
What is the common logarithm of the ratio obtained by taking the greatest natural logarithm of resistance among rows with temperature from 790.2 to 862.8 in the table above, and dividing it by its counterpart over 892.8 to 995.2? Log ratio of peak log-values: -0.007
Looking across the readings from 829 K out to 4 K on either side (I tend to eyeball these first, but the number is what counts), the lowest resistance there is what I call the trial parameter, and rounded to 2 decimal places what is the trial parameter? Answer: 143.90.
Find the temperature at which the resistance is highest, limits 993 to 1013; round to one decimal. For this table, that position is 1011.5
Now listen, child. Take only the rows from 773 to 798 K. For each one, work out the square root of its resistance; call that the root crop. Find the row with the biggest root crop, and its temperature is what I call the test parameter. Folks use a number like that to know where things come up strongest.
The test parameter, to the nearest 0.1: 796.5 K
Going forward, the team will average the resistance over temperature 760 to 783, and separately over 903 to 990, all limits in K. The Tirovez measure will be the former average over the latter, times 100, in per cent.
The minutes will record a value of 97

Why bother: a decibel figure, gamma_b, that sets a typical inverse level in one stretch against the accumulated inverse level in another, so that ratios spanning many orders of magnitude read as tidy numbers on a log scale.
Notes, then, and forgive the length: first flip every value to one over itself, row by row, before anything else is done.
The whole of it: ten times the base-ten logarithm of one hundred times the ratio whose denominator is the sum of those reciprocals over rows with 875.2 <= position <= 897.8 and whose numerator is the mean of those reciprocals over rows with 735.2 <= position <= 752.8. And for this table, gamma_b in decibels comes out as 11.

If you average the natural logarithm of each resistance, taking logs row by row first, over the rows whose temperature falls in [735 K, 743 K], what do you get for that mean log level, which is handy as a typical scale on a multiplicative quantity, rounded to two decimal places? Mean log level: 5.23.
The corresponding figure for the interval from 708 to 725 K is 5.31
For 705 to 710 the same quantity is 5.31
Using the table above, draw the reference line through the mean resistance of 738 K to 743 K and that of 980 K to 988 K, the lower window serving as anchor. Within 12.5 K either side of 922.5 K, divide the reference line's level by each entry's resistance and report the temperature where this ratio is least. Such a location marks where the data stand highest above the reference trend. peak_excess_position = 911.5 K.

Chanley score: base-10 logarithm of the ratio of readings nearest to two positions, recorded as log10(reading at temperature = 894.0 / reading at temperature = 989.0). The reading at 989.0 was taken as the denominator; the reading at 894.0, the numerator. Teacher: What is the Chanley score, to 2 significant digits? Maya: 0.27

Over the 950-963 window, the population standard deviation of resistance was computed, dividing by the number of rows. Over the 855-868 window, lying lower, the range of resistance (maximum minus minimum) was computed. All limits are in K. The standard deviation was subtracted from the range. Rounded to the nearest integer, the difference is 18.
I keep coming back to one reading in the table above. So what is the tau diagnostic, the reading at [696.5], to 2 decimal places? 195.10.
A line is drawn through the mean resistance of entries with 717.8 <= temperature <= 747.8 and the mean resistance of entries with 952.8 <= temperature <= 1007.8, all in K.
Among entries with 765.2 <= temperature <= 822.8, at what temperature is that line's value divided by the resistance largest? 819.0 K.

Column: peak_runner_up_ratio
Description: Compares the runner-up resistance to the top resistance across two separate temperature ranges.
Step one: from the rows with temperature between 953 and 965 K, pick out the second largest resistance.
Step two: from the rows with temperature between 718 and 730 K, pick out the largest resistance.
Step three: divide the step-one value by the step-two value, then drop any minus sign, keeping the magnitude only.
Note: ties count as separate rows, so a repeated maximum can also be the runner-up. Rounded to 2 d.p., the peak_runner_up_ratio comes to 0.90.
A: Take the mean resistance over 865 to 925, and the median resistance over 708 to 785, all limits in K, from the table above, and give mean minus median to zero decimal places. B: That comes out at 10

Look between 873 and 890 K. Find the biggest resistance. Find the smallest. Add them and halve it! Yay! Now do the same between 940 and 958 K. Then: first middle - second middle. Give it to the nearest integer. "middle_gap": 2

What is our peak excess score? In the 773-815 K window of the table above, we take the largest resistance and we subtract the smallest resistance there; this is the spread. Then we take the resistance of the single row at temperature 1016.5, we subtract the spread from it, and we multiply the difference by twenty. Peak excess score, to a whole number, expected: 1748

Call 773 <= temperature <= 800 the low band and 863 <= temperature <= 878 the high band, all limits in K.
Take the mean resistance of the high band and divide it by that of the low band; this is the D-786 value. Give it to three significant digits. 1.11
